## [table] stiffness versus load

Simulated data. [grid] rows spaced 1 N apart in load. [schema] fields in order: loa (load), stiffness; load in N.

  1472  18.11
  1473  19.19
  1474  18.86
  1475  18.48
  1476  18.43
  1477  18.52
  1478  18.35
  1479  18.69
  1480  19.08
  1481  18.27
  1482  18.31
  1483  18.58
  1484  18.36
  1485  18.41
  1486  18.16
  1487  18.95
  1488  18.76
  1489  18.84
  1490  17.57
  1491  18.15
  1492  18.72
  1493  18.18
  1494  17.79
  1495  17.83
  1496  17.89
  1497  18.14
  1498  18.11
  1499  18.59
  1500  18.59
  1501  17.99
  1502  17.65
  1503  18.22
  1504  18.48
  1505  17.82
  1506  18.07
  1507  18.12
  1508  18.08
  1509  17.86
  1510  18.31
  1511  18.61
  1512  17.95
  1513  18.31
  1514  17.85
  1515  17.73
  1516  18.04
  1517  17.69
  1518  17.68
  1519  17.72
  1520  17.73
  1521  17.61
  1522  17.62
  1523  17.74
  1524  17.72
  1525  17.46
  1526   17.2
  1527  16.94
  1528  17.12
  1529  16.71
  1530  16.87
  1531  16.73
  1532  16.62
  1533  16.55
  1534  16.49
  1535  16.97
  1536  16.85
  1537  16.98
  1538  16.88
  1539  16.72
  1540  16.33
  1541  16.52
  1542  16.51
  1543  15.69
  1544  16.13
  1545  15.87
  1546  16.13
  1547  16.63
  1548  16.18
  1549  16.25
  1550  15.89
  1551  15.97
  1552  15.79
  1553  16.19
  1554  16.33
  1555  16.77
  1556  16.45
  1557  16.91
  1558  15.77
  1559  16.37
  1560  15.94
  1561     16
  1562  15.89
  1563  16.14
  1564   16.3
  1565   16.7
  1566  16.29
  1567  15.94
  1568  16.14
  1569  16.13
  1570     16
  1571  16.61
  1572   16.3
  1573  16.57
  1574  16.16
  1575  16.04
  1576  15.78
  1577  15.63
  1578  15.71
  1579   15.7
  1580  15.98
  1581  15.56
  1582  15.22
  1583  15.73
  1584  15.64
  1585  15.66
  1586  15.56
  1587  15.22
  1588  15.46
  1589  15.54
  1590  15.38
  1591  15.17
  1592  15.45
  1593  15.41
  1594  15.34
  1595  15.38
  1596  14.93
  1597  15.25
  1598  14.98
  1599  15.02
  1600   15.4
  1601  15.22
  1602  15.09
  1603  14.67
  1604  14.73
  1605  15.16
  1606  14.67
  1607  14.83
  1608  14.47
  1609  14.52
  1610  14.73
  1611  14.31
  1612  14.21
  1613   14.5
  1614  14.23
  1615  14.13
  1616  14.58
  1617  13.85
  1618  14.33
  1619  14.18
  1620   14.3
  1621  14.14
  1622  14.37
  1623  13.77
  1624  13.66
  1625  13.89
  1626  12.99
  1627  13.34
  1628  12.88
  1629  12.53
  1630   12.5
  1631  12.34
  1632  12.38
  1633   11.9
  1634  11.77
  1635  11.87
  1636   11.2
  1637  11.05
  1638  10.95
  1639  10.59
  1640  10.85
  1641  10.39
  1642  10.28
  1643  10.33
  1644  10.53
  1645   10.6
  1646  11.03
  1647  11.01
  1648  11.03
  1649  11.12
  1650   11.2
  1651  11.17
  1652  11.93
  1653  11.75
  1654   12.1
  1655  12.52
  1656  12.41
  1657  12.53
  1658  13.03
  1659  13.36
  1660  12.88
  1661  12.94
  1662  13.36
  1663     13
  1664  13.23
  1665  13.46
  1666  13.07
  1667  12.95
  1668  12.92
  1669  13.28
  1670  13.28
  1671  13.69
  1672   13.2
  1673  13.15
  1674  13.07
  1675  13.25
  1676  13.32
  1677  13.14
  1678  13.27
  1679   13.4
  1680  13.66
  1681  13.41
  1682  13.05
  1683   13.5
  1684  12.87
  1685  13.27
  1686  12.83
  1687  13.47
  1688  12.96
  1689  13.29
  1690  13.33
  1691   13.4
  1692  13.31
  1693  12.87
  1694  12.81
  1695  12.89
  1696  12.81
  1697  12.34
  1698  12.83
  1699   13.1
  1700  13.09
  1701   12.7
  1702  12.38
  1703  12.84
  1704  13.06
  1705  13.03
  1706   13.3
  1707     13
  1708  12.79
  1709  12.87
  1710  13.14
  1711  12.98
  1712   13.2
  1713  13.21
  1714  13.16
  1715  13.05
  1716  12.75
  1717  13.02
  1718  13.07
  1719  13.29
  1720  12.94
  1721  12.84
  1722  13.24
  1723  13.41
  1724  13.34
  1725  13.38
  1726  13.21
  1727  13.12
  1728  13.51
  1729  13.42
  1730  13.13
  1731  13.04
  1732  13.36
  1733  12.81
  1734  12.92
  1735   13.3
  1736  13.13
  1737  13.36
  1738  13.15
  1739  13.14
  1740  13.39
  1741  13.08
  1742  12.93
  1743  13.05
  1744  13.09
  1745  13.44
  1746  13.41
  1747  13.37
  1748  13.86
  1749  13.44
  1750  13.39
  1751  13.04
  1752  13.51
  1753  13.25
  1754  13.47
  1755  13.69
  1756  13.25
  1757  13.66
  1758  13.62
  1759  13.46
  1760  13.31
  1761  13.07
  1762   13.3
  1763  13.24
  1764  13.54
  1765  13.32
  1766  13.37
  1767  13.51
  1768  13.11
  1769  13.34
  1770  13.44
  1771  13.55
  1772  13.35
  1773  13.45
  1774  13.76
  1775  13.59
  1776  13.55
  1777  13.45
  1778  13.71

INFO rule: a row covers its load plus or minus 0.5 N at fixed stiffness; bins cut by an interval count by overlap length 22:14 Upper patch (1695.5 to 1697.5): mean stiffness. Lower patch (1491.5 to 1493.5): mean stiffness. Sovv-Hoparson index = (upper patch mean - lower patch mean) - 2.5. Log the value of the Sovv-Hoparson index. -8.4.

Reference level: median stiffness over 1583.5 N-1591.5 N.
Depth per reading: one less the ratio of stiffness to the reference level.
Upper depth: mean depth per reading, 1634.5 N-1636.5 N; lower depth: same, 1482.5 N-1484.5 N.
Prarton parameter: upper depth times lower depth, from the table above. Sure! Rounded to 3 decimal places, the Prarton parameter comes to -0.049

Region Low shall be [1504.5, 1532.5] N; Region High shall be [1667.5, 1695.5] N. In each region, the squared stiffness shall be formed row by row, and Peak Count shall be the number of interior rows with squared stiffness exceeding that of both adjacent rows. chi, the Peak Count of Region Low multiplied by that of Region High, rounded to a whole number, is 56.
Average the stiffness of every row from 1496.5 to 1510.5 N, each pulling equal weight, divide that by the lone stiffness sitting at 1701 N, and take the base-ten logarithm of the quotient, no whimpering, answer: 0.15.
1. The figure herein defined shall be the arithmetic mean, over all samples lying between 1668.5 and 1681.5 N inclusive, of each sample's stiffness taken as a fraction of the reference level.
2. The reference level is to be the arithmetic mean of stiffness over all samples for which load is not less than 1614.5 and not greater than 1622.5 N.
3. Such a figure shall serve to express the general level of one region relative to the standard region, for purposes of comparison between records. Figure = 0.94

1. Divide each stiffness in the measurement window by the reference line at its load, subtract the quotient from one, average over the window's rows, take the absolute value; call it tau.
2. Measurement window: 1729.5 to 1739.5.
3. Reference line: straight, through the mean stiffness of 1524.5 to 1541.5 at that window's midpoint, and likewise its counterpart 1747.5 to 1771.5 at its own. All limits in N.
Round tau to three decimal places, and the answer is 0.047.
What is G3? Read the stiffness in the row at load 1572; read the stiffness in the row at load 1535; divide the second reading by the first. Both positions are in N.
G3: 1.04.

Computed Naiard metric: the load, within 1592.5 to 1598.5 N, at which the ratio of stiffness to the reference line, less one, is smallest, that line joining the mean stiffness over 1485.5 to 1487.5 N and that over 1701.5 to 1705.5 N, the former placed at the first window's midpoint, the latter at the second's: 1596 N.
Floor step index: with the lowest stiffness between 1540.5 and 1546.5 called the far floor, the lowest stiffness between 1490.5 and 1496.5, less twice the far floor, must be -13.6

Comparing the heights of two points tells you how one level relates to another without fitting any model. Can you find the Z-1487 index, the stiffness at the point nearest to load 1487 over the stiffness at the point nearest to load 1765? 1.42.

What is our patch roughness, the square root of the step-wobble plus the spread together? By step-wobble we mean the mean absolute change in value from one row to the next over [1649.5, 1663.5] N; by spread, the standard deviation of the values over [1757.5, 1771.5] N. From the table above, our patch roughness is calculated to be 0.69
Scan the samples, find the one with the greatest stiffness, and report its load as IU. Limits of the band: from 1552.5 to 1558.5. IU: 1557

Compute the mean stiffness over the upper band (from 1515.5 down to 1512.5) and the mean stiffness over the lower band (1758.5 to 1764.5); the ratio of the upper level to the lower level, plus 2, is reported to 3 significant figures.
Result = 3.35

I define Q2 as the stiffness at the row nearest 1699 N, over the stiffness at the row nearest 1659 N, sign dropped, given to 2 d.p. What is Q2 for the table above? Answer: 0.98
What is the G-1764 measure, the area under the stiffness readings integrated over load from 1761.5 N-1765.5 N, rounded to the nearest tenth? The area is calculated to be 53.4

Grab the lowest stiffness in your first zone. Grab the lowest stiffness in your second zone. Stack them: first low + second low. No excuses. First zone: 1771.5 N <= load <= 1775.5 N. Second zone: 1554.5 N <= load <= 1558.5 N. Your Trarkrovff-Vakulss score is 29.1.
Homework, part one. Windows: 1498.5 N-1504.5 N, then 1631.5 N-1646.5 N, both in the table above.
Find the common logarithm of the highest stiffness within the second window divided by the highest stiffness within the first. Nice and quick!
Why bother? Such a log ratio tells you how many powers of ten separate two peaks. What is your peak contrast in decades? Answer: -0.18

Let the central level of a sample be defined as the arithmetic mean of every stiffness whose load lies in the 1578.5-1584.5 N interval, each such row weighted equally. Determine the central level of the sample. 16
